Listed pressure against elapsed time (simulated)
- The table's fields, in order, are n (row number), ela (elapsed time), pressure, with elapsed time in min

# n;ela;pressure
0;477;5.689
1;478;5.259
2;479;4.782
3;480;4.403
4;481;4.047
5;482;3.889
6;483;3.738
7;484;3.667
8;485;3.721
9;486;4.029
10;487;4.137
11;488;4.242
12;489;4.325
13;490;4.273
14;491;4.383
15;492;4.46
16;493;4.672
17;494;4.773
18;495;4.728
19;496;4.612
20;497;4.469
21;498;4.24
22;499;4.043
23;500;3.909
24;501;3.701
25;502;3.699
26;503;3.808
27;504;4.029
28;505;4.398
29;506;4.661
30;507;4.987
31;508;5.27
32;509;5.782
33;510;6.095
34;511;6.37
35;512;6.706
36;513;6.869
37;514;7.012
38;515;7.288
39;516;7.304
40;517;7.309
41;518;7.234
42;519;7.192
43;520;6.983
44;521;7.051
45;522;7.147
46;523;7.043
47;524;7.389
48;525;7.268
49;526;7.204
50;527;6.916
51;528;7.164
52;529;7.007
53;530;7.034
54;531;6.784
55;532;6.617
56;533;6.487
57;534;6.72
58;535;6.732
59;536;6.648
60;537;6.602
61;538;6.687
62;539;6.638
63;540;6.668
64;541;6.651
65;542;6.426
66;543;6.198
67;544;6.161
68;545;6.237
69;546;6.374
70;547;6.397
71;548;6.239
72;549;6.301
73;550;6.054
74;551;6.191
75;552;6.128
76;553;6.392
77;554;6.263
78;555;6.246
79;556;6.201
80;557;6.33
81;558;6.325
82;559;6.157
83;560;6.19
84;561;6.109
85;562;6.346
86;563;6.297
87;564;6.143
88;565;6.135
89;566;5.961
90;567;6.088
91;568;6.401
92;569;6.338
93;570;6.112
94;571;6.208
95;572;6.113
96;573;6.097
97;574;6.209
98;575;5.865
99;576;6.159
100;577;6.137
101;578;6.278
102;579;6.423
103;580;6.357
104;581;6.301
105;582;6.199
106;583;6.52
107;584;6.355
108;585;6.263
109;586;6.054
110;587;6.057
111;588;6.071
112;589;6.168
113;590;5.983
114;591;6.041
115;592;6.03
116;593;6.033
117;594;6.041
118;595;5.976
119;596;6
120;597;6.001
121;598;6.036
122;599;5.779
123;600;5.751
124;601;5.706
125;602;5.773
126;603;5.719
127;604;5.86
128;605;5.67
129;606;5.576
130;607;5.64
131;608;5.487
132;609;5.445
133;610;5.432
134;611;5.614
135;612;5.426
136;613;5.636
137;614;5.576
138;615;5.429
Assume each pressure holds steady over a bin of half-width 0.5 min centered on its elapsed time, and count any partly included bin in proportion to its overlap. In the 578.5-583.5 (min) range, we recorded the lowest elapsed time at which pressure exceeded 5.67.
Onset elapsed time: 579 min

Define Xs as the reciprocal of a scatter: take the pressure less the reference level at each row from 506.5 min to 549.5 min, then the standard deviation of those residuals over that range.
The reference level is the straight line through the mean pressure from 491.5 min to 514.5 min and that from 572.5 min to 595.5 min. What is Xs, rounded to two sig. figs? 1.8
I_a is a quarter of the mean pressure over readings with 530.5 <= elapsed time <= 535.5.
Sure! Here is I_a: 1.67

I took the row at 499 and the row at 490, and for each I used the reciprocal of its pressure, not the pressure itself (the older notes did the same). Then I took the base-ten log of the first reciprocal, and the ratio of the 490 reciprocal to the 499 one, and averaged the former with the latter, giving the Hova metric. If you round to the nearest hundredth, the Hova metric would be 0.17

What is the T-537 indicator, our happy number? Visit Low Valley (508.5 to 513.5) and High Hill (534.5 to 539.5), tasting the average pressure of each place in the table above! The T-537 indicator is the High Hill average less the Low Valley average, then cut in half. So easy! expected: 0.15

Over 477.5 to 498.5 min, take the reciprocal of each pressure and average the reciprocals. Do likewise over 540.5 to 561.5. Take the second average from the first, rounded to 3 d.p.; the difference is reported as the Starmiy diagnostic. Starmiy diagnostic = 0.073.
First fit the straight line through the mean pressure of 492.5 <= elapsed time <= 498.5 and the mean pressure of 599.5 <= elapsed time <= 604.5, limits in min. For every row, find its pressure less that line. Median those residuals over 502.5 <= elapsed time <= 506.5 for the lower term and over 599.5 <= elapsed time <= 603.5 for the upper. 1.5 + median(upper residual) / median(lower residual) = 1.5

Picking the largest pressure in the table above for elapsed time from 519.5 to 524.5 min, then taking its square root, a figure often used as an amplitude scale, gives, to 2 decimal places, 2.72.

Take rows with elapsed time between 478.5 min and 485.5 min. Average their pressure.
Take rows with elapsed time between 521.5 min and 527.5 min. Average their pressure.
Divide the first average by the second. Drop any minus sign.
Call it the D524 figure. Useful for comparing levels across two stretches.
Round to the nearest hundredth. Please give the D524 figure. 0.56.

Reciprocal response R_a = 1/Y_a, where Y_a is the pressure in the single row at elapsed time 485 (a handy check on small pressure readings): 0.27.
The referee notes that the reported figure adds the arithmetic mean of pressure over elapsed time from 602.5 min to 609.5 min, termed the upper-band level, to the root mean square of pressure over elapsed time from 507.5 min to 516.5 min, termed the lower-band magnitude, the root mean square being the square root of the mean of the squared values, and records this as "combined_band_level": 12.2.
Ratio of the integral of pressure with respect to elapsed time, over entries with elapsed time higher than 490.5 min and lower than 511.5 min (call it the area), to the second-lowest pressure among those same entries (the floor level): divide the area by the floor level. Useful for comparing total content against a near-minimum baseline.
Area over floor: 26.2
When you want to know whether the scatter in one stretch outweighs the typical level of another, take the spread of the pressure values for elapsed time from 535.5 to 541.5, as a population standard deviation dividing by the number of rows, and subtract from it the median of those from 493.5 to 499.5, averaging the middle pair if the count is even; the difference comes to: -4.5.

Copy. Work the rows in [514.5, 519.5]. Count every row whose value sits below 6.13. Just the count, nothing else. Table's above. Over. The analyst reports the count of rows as 0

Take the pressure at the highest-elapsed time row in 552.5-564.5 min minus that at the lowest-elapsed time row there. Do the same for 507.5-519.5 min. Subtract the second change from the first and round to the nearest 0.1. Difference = -2.2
